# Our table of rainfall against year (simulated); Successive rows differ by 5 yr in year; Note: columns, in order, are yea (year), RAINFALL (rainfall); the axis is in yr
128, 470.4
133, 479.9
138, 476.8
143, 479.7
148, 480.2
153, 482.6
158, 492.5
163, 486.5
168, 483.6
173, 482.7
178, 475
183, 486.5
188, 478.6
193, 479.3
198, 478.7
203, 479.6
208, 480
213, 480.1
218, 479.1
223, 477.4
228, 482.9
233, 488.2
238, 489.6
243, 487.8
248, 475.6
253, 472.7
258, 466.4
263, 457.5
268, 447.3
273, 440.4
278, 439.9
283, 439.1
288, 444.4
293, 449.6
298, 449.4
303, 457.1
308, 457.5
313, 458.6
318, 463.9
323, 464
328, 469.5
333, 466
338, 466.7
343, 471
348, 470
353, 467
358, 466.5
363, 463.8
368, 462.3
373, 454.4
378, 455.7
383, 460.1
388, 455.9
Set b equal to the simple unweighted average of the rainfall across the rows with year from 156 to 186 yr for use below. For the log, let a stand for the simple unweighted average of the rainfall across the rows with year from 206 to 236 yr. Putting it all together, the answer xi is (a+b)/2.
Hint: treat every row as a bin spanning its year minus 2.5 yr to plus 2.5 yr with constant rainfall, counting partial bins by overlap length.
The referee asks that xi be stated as 483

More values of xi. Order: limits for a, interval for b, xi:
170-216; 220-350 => 472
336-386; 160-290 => 468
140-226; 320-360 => 474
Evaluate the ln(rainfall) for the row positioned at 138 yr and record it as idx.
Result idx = 6.17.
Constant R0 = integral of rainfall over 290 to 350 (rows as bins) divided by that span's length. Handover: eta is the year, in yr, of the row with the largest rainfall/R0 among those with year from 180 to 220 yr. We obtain 183 yr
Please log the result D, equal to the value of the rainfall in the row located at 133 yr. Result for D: 479.9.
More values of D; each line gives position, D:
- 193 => 479.3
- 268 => 447.3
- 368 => 462.3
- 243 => 487.8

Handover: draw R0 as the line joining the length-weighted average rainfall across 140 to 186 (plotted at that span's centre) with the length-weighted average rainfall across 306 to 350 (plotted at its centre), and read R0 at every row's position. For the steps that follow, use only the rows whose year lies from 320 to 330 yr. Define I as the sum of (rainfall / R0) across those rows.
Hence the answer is 2.01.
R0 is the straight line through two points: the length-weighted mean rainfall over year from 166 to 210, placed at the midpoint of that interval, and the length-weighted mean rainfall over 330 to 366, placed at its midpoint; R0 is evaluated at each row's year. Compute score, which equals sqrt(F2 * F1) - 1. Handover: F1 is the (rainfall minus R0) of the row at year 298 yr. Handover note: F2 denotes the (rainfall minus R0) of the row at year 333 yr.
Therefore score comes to 6.4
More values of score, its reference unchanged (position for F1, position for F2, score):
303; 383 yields 6.7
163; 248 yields -0.3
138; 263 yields 10.4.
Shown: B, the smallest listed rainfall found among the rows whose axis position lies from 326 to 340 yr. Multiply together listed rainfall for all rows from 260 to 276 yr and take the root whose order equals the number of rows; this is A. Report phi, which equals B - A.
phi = 18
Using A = 448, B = 466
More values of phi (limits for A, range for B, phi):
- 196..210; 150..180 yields -4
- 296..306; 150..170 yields 29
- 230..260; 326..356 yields -14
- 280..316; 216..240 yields 27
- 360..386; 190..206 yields 19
